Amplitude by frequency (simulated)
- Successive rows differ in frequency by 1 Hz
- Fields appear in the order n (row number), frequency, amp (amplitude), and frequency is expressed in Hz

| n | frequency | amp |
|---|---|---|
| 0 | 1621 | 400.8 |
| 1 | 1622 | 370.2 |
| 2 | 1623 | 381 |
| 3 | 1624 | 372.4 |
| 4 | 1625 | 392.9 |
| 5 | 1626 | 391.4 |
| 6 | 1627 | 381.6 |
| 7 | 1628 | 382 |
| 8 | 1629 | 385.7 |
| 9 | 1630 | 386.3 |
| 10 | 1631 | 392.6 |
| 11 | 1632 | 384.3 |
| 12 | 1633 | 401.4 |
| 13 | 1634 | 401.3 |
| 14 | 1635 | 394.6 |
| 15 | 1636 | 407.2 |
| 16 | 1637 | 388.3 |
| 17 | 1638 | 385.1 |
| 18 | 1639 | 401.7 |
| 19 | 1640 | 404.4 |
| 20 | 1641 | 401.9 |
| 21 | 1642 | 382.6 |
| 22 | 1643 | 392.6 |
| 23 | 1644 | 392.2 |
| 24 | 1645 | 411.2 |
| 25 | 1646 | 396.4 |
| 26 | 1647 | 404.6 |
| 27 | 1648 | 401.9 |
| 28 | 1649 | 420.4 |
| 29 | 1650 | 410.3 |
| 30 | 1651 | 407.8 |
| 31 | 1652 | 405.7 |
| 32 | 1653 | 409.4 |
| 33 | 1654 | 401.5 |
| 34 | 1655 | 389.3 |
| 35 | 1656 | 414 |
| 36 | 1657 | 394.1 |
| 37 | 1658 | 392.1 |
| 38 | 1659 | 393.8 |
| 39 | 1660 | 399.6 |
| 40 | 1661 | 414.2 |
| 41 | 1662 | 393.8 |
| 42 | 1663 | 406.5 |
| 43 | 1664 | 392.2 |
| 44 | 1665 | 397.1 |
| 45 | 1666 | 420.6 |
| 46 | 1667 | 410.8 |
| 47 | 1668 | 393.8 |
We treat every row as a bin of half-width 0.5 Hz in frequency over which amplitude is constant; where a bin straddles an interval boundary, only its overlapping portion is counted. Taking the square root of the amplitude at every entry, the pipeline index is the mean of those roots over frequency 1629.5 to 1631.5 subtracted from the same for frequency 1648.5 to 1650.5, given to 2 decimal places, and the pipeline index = 0.65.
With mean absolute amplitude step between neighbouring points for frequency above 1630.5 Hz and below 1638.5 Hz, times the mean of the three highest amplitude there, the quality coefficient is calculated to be 3854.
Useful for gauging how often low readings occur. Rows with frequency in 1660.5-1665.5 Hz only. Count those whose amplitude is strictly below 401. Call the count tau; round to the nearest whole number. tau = 3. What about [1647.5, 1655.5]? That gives 1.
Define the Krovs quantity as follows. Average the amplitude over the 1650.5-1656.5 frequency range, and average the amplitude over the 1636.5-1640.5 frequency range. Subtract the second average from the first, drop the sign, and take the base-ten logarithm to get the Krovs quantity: 0.99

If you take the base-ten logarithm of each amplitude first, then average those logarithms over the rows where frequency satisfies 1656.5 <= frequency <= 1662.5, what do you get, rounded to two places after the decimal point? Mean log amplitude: 2.60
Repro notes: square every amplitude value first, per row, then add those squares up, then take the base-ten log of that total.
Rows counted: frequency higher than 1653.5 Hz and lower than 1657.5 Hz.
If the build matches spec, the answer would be 5.81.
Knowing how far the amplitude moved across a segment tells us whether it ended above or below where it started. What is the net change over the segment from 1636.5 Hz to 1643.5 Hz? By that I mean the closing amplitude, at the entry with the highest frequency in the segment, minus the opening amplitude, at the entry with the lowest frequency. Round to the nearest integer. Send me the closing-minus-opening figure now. 4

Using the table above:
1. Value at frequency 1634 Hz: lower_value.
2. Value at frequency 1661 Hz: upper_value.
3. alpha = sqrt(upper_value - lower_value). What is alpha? 3.6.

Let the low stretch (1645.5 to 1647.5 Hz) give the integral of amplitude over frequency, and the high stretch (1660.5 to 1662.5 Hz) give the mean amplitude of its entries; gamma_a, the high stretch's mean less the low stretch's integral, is -397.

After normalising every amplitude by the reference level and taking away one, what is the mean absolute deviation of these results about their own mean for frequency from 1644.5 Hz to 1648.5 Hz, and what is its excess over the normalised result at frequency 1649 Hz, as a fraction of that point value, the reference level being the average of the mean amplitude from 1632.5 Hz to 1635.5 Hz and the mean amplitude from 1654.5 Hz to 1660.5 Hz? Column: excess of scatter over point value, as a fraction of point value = -0.8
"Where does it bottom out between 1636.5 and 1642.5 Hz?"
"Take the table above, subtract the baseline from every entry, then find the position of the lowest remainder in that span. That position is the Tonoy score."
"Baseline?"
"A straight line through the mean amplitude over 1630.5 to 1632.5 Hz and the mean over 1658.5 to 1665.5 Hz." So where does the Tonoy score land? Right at 1642 Hz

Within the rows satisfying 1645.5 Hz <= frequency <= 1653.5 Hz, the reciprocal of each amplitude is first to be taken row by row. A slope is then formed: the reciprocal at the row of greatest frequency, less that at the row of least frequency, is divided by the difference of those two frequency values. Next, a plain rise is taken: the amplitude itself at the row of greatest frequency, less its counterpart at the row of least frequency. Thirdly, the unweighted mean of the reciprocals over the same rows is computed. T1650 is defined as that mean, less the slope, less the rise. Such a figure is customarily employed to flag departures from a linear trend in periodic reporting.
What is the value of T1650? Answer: -13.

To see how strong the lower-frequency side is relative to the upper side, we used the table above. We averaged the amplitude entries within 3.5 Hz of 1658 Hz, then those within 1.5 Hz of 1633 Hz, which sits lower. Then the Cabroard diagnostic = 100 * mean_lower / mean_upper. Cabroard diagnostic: 99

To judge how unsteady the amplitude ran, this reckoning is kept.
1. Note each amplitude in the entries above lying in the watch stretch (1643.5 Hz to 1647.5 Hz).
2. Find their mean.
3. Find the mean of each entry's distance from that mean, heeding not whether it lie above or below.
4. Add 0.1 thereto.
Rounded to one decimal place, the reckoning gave 6.9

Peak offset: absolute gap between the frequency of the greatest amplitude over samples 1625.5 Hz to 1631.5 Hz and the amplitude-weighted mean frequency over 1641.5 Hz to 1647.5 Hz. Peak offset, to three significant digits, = 13.5 Hz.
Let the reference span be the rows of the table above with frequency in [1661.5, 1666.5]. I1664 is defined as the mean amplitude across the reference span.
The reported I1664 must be 402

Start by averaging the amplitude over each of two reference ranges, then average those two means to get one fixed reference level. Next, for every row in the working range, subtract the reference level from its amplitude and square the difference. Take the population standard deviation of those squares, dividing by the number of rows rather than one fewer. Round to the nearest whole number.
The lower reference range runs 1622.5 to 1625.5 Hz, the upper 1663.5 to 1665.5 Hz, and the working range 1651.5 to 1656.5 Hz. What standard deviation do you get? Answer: 225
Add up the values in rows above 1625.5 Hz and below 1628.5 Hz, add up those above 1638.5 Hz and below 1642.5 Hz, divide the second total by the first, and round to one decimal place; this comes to 1.4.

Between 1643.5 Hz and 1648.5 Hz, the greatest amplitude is 411.2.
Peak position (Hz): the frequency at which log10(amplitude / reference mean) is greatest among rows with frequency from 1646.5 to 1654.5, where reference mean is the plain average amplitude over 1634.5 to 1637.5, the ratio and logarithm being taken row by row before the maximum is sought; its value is 1649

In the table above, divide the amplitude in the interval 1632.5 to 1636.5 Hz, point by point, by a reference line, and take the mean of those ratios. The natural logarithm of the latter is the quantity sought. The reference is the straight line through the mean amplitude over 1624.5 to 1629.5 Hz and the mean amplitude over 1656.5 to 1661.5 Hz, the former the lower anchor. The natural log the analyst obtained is 0.029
